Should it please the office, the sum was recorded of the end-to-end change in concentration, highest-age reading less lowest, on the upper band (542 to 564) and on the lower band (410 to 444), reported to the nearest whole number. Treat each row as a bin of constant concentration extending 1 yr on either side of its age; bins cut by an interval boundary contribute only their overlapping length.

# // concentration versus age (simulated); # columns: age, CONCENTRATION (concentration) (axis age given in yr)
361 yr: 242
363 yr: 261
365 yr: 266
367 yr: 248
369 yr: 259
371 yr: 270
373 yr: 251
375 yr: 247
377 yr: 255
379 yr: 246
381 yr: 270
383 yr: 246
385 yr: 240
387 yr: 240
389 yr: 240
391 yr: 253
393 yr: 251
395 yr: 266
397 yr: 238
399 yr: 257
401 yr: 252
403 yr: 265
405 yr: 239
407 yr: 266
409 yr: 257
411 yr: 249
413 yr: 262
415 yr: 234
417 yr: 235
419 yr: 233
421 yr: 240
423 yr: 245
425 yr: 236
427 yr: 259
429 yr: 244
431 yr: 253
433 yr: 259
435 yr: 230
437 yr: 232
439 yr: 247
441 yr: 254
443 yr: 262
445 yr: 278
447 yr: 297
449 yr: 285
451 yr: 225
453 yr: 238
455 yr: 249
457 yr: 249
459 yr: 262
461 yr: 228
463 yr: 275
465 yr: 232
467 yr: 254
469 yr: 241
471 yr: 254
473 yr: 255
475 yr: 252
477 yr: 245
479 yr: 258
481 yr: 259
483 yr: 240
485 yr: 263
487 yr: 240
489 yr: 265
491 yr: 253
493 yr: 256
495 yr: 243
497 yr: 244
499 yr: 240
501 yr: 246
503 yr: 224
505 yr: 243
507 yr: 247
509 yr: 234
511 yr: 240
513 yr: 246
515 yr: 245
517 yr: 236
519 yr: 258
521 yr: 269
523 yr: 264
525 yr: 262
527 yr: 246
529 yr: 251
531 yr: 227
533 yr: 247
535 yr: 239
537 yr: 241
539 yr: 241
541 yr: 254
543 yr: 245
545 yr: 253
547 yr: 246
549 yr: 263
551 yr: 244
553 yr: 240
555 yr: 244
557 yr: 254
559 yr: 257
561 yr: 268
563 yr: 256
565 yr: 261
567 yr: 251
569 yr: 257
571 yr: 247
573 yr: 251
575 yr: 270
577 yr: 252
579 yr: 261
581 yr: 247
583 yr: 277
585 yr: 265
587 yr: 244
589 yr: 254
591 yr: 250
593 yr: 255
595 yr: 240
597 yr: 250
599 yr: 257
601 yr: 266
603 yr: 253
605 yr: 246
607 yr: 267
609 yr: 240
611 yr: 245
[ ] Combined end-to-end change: 24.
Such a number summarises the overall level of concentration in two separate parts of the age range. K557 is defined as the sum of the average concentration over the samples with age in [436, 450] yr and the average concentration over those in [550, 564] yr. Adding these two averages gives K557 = 517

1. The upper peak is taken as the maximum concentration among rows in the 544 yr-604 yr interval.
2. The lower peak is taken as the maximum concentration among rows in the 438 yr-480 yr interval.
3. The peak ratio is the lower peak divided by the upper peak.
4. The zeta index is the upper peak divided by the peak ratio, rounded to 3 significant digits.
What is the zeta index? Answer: 258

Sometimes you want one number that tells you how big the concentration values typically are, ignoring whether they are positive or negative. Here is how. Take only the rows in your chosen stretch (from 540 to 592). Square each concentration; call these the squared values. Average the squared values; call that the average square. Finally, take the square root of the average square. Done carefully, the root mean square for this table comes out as 254.4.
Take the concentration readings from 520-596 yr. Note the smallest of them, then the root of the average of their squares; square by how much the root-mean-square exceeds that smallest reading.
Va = 658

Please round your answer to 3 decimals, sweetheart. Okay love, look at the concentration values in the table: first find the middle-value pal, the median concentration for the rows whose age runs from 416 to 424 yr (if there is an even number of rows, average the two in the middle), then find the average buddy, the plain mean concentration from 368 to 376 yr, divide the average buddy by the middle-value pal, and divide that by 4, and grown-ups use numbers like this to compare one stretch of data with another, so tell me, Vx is 0.270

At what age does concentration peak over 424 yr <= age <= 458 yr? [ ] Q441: 447 yr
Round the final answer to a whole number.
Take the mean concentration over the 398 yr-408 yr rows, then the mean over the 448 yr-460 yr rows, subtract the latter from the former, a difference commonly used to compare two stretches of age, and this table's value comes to 4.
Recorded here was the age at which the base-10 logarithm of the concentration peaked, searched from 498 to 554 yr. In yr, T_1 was 521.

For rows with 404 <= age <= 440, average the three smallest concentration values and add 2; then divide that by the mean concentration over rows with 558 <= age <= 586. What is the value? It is 0.90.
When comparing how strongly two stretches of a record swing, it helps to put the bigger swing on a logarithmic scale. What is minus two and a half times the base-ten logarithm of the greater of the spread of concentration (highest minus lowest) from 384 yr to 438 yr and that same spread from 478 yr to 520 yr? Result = -4.0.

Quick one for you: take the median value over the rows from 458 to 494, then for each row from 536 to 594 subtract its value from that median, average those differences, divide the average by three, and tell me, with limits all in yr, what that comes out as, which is 0.2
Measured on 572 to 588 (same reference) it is -1.5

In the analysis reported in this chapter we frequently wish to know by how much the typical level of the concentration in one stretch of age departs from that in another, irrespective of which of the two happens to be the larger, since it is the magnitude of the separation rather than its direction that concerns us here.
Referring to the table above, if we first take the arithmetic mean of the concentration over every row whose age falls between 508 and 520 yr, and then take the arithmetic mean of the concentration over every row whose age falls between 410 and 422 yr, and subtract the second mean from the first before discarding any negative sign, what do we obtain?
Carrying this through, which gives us 1.0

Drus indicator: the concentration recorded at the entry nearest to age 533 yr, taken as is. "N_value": 247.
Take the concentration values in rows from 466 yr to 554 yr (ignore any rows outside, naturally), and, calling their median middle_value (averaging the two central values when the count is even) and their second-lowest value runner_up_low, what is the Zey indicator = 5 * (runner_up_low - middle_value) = -95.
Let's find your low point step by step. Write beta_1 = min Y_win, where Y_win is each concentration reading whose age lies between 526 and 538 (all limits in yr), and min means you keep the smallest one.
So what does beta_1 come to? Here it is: 227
